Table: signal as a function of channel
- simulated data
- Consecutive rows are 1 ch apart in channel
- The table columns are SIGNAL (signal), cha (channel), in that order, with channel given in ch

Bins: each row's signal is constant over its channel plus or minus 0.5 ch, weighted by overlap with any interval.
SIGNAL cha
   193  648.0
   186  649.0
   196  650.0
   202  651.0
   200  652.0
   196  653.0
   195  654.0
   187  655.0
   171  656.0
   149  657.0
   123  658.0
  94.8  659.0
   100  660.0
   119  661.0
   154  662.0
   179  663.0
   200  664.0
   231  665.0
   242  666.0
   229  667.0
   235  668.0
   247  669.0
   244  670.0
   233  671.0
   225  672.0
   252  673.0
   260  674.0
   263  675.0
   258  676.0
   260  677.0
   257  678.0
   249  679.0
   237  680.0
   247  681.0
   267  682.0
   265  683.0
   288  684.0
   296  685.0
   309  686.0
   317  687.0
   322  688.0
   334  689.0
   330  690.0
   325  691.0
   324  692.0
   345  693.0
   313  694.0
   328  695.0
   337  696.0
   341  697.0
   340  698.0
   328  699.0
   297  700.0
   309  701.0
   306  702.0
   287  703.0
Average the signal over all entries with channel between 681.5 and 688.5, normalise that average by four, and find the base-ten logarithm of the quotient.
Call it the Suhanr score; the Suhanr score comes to 1.87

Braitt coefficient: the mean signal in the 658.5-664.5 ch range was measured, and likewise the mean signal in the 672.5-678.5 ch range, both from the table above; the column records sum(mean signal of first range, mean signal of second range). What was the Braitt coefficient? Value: 399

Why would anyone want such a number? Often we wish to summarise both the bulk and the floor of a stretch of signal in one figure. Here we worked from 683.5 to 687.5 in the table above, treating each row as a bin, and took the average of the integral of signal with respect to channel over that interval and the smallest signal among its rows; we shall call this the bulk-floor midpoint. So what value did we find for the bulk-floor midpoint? 749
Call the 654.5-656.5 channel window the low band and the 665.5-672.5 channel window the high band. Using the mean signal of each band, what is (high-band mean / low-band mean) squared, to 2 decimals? 1.74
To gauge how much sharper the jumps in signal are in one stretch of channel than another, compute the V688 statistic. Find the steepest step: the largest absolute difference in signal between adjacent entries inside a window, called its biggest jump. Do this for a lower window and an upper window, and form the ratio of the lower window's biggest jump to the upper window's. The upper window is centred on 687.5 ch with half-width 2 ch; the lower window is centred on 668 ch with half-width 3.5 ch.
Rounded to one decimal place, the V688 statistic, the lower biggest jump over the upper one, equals 1.1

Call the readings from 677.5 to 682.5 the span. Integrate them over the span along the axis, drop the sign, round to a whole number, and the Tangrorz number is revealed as 1257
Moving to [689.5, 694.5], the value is 1637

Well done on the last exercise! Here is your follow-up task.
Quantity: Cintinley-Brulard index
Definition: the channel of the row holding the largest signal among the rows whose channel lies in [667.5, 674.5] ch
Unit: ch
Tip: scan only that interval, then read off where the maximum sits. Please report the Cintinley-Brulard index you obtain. 674.0 ch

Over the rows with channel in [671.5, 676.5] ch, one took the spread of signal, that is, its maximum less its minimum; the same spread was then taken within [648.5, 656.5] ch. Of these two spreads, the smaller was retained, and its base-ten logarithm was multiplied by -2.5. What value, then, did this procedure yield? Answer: -3.73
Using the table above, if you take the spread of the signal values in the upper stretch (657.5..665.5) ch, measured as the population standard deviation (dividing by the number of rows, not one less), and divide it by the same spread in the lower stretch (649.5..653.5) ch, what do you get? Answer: 17.8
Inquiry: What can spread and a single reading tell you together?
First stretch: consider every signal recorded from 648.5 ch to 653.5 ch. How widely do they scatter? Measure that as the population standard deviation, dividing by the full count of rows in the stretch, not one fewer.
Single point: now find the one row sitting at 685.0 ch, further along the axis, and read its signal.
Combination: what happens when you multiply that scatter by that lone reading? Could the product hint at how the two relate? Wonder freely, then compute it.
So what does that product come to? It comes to 1632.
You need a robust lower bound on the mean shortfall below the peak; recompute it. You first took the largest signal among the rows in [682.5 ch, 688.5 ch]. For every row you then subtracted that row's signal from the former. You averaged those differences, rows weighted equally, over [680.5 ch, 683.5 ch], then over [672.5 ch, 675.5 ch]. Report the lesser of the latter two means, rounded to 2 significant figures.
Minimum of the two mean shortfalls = 62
